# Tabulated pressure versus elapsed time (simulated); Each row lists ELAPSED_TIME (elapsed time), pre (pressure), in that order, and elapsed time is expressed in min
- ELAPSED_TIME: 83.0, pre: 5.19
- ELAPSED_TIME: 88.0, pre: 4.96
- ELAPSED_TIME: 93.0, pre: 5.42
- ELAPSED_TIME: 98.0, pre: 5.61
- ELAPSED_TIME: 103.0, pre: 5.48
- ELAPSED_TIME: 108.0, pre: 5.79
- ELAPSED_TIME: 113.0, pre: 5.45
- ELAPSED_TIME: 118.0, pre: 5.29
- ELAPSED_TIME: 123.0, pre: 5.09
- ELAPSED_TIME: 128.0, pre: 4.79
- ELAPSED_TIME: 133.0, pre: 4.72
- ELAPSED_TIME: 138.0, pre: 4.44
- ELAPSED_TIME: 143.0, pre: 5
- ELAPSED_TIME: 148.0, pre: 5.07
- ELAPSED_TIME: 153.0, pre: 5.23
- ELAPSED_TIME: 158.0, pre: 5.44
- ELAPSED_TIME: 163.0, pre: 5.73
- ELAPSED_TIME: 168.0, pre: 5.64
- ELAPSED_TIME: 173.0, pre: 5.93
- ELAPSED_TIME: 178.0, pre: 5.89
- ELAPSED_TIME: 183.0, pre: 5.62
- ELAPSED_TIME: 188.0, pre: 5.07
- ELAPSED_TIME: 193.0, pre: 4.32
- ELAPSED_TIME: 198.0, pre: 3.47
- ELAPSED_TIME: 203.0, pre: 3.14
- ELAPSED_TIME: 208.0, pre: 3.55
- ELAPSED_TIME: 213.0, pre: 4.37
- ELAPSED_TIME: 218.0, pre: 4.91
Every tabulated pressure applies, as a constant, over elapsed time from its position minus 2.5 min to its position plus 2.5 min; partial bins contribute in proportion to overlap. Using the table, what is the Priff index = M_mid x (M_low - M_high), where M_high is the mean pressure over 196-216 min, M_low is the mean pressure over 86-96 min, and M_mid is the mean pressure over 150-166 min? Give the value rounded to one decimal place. 8.5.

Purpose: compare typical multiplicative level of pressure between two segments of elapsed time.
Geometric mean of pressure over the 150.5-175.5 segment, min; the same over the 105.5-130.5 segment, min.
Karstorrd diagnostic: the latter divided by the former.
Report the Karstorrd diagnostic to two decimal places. 0.94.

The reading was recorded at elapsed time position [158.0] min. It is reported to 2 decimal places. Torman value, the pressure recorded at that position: 5.44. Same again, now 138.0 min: 4.44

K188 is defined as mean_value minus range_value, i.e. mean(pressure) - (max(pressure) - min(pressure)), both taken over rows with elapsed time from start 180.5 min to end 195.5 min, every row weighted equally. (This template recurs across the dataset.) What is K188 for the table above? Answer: 3.7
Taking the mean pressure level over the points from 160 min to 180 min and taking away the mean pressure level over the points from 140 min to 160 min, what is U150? 0.6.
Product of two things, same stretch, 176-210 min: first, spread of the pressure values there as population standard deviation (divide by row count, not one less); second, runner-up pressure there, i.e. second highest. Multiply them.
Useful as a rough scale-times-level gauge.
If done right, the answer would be 5.8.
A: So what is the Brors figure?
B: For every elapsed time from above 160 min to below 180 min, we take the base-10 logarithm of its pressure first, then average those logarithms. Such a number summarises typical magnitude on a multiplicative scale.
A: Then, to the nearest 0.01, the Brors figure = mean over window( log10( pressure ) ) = 0.76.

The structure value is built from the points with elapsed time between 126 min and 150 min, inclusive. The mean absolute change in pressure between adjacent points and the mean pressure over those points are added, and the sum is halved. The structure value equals 2.5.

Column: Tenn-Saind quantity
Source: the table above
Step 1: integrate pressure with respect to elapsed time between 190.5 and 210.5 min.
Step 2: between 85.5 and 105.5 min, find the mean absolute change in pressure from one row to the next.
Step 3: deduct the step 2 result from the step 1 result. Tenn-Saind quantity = 72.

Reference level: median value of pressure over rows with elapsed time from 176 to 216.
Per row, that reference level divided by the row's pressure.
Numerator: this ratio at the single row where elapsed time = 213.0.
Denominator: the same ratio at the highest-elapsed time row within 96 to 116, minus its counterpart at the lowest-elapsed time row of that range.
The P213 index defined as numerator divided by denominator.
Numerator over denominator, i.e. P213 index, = 44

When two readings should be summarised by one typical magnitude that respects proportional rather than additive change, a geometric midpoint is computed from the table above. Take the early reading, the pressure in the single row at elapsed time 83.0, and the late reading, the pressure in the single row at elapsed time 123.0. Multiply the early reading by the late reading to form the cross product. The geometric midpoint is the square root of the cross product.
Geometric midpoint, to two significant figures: 5.1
